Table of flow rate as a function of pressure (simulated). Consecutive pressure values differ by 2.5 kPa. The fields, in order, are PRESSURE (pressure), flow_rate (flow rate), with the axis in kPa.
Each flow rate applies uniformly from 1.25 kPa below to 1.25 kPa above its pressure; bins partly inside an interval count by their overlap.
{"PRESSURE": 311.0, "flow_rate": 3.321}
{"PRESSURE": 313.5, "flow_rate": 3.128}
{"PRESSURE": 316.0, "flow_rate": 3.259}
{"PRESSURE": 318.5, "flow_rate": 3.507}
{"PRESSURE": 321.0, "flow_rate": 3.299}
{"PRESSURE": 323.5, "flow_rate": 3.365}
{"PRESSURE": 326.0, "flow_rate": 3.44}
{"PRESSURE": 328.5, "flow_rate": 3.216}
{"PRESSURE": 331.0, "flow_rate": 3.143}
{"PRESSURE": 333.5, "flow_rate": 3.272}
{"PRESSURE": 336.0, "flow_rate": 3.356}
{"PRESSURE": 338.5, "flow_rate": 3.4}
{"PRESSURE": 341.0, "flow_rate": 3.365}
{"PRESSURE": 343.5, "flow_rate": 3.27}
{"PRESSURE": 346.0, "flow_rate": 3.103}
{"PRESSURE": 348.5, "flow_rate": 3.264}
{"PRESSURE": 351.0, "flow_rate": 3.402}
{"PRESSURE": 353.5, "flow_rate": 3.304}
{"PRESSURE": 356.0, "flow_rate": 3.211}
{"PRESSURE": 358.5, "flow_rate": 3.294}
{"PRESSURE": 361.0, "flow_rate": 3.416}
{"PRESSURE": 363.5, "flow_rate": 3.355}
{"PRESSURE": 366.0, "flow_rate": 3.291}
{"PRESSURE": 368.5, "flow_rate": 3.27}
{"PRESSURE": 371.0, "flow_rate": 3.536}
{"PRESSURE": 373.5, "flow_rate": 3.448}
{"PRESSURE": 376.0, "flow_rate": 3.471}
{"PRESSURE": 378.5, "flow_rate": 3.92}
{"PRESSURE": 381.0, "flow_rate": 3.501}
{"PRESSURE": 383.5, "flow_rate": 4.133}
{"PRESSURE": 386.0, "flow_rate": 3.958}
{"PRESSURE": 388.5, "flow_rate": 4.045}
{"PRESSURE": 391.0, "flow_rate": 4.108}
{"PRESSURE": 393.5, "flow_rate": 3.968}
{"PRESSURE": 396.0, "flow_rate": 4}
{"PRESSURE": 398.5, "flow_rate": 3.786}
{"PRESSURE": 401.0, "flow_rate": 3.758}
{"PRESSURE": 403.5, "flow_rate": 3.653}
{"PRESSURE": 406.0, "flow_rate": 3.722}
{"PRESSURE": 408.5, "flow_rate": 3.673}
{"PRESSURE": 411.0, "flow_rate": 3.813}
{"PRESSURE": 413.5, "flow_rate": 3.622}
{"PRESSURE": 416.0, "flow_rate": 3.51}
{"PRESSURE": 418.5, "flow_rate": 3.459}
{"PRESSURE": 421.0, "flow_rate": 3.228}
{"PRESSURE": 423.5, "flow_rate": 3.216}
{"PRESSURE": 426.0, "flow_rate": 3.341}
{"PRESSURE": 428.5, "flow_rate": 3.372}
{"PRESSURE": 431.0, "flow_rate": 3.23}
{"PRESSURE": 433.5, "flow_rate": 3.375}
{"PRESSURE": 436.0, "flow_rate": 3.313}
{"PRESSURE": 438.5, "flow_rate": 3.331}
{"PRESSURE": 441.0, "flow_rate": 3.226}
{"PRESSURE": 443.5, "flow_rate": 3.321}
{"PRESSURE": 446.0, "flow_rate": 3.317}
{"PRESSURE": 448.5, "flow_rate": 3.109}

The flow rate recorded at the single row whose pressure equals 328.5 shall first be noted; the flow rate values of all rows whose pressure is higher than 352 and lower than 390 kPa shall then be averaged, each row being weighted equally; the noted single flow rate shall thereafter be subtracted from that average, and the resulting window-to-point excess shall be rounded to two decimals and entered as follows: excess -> 0.33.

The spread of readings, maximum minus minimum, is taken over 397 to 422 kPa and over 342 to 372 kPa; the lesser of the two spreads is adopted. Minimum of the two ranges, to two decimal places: 0.43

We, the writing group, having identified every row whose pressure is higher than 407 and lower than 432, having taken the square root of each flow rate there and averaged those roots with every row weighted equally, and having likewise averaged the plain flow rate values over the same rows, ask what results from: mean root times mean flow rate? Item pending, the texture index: 6.4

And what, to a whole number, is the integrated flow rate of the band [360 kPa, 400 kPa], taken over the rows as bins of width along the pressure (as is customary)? 148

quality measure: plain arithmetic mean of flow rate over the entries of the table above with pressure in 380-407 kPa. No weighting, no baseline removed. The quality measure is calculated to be 3.88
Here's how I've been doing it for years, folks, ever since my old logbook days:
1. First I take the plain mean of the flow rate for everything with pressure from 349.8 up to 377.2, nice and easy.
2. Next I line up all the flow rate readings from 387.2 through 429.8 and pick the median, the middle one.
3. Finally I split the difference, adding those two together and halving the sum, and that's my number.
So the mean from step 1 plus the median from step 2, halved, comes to 3.52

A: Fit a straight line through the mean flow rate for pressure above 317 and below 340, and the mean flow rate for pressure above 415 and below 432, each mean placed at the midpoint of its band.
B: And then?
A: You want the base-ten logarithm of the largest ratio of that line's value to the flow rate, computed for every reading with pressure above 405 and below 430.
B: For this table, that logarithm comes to 0.016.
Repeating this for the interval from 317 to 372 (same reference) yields 0.031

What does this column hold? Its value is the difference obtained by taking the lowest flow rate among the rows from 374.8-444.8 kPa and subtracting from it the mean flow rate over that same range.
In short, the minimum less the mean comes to -0.39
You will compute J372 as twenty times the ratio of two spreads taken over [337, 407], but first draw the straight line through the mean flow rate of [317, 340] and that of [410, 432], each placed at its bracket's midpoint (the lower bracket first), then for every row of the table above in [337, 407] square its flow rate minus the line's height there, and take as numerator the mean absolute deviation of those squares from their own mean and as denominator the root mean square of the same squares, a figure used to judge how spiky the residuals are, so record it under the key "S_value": 13.4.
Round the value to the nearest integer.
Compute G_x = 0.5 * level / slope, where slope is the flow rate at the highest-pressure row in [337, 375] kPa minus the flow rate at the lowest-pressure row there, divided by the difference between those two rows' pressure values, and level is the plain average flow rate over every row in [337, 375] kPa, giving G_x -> 1214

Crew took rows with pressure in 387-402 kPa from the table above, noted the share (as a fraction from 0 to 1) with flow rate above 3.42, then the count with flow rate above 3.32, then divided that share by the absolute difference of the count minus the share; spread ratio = 0.20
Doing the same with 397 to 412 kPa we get 0.20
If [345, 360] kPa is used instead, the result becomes 0.00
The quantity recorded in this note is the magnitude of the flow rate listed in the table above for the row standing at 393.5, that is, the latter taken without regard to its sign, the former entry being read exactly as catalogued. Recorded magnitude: 4.0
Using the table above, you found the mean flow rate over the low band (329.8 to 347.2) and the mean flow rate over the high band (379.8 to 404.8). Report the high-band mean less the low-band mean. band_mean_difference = 0.62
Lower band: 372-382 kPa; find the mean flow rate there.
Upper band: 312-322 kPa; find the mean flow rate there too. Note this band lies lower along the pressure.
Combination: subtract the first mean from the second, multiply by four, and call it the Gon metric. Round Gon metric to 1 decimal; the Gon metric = -1.1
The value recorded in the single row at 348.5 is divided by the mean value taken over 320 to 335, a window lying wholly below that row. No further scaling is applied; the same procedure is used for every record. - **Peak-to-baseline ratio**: 0.99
